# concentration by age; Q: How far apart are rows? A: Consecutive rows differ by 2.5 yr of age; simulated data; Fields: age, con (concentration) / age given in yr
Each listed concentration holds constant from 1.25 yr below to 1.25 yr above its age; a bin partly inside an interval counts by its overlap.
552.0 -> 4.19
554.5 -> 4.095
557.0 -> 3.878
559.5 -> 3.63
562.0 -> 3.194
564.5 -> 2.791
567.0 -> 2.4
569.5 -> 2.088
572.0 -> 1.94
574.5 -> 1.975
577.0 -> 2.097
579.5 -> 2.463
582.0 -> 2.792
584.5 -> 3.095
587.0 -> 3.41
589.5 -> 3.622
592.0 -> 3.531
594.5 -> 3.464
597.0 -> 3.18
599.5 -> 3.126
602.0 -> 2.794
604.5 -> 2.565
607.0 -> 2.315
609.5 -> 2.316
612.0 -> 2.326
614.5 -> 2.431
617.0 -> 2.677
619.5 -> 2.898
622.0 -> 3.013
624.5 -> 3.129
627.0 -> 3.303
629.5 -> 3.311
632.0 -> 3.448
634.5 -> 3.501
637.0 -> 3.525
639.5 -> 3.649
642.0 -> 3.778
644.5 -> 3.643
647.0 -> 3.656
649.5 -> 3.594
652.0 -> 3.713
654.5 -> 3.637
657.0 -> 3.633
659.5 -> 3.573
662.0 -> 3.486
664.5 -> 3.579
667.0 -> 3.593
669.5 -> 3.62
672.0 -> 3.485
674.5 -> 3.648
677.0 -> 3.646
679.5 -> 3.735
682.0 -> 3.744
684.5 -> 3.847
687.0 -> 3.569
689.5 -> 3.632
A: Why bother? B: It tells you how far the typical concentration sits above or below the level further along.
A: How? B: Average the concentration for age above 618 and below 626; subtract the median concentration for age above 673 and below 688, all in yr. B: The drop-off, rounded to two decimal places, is -0.68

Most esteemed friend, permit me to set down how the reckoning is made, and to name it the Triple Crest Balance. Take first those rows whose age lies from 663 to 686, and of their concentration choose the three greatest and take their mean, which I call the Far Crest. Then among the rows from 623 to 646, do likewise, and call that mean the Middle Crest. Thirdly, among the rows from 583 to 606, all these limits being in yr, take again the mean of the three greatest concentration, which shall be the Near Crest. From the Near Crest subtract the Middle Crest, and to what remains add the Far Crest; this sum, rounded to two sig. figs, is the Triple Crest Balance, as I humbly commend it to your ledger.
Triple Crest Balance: 3.6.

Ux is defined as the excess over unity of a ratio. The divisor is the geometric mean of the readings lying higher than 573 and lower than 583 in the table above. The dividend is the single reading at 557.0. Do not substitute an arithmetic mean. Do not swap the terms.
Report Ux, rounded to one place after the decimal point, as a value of 0.7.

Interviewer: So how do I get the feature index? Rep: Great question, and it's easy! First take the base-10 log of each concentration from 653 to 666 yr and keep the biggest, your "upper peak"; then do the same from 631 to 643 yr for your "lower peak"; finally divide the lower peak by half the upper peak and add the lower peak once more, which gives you 2.6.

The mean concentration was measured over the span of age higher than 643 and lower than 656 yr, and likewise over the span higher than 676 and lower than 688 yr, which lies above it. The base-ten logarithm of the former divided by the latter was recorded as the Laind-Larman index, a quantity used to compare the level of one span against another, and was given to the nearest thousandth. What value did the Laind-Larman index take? -0.007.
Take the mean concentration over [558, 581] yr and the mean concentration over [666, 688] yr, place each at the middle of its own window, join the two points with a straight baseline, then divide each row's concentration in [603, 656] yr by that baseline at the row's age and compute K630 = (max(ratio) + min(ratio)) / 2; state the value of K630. 0.97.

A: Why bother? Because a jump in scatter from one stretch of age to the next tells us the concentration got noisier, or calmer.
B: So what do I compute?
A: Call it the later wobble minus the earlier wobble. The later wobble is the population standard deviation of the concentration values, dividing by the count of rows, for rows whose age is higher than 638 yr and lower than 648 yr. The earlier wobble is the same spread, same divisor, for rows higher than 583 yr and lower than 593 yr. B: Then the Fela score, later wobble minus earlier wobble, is -0.14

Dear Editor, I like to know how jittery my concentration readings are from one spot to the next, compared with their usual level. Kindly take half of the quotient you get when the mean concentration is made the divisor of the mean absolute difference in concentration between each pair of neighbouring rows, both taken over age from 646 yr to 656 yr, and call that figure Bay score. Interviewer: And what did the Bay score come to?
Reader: 0.0117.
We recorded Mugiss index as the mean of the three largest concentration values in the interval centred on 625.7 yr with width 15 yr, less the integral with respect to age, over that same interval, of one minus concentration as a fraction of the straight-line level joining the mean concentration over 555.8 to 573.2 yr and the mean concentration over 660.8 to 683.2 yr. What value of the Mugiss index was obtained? 2.9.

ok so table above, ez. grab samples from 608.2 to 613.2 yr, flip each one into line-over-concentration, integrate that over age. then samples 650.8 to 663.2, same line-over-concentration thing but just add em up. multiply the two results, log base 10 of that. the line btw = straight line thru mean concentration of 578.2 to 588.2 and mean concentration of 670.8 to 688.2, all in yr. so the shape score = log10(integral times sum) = 1.5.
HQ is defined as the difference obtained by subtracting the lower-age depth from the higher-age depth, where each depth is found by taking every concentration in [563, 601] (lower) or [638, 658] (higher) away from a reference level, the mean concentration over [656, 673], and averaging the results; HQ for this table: -0.86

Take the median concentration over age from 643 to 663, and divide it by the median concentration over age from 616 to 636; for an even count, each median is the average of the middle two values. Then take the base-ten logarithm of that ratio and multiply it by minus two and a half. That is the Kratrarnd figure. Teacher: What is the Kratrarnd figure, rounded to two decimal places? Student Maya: -0.13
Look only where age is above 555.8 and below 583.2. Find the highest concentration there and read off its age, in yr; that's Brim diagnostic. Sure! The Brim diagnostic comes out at 557.0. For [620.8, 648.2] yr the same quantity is 642.0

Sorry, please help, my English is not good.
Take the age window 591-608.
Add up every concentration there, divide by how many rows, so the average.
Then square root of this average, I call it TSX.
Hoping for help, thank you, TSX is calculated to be 1.73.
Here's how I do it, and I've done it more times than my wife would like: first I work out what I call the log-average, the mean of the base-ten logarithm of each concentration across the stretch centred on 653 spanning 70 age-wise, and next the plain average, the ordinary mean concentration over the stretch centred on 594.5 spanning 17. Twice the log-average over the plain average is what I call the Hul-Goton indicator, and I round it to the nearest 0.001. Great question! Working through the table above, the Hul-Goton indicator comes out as 0.331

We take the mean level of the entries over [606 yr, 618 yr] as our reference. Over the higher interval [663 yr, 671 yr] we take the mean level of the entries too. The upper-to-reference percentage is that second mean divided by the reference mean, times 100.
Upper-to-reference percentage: 149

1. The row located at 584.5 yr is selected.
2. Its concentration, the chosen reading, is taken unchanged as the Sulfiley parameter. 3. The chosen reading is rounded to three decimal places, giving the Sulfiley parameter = 3.095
